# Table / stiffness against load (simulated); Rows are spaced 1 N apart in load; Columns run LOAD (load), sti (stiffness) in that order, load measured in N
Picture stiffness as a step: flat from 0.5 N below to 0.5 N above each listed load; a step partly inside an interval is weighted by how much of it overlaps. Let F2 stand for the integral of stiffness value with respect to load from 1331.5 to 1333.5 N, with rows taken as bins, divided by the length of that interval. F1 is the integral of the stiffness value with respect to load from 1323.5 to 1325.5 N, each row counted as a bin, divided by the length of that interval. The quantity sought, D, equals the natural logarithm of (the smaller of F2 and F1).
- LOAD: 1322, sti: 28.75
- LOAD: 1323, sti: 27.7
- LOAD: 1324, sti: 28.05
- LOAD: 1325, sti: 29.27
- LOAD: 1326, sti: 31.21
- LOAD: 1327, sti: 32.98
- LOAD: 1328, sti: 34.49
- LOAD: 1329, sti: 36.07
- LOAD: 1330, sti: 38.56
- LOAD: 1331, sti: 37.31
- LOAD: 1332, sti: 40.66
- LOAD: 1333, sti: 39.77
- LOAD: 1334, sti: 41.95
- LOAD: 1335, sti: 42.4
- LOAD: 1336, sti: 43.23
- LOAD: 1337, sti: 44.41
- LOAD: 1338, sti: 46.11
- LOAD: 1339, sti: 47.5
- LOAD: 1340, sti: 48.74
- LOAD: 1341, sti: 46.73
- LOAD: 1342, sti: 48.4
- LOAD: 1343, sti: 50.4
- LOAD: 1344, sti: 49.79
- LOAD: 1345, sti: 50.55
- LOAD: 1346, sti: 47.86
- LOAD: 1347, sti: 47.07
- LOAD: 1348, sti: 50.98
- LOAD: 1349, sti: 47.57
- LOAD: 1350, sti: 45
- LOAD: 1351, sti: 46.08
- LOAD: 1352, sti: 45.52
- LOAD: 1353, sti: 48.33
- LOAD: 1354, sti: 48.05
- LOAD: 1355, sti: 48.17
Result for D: 3.36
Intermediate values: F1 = 28.7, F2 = 40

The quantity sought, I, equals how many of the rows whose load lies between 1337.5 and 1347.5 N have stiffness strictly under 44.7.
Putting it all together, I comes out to 0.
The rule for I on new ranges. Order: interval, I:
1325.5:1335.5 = 10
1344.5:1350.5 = 0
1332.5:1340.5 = 5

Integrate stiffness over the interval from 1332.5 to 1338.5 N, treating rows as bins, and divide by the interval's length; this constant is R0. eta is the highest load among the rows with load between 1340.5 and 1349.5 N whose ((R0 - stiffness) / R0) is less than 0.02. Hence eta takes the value 1349 N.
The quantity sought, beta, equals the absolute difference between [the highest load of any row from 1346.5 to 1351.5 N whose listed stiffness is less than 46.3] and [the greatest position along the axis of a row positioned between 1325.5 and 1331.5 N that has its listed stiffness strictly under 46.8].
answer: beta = 20 N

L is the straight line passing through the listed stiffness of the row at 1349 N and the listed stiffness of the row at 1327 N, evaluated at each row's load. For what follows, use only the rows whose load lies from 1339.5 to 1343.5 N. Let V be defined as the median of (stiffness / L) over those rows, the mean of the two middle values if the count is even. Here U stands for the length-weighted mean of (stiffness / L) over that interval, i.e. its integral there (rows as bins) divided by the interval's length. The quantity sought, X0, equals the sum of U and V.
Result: 2.28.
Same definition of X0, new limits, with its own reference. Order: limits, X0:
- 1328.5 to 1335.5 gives 2.19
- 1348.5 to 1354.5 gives 1.89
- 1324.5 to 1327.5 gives 1.93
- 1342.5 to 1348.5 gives 2.20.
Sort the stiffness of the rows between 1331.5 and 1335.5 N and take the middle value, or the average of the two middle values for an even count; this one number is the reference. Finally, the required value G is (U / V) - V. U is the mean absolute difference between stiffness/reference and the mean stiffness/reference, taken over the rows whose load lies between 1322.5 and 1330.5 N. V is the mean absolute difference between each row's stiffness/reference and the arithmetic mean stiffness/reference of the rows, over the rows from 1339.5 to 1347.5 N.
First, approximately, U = 0.078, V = 0.029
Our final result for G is 2.72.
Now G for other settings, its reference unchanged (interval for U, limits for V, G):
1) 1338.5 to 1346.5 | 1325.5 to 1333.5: 0.35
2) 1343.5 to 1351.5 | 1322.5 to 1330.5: 0.46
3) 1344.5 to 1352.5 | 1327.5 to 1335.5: 0.67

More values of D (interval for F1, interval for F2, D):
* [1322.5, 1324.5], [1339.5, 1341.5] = 3.33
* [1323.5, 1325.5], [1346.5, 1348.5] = 3.36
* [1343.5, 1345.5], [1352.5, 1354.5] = 3.88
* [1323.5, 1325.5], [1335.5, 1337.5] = 3.36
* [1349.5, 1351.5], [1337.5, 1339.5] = 3.82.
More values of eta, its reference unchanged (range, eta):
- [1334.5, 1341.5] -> 1341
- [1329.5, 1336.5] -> 1336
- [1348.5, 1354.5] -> 1354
